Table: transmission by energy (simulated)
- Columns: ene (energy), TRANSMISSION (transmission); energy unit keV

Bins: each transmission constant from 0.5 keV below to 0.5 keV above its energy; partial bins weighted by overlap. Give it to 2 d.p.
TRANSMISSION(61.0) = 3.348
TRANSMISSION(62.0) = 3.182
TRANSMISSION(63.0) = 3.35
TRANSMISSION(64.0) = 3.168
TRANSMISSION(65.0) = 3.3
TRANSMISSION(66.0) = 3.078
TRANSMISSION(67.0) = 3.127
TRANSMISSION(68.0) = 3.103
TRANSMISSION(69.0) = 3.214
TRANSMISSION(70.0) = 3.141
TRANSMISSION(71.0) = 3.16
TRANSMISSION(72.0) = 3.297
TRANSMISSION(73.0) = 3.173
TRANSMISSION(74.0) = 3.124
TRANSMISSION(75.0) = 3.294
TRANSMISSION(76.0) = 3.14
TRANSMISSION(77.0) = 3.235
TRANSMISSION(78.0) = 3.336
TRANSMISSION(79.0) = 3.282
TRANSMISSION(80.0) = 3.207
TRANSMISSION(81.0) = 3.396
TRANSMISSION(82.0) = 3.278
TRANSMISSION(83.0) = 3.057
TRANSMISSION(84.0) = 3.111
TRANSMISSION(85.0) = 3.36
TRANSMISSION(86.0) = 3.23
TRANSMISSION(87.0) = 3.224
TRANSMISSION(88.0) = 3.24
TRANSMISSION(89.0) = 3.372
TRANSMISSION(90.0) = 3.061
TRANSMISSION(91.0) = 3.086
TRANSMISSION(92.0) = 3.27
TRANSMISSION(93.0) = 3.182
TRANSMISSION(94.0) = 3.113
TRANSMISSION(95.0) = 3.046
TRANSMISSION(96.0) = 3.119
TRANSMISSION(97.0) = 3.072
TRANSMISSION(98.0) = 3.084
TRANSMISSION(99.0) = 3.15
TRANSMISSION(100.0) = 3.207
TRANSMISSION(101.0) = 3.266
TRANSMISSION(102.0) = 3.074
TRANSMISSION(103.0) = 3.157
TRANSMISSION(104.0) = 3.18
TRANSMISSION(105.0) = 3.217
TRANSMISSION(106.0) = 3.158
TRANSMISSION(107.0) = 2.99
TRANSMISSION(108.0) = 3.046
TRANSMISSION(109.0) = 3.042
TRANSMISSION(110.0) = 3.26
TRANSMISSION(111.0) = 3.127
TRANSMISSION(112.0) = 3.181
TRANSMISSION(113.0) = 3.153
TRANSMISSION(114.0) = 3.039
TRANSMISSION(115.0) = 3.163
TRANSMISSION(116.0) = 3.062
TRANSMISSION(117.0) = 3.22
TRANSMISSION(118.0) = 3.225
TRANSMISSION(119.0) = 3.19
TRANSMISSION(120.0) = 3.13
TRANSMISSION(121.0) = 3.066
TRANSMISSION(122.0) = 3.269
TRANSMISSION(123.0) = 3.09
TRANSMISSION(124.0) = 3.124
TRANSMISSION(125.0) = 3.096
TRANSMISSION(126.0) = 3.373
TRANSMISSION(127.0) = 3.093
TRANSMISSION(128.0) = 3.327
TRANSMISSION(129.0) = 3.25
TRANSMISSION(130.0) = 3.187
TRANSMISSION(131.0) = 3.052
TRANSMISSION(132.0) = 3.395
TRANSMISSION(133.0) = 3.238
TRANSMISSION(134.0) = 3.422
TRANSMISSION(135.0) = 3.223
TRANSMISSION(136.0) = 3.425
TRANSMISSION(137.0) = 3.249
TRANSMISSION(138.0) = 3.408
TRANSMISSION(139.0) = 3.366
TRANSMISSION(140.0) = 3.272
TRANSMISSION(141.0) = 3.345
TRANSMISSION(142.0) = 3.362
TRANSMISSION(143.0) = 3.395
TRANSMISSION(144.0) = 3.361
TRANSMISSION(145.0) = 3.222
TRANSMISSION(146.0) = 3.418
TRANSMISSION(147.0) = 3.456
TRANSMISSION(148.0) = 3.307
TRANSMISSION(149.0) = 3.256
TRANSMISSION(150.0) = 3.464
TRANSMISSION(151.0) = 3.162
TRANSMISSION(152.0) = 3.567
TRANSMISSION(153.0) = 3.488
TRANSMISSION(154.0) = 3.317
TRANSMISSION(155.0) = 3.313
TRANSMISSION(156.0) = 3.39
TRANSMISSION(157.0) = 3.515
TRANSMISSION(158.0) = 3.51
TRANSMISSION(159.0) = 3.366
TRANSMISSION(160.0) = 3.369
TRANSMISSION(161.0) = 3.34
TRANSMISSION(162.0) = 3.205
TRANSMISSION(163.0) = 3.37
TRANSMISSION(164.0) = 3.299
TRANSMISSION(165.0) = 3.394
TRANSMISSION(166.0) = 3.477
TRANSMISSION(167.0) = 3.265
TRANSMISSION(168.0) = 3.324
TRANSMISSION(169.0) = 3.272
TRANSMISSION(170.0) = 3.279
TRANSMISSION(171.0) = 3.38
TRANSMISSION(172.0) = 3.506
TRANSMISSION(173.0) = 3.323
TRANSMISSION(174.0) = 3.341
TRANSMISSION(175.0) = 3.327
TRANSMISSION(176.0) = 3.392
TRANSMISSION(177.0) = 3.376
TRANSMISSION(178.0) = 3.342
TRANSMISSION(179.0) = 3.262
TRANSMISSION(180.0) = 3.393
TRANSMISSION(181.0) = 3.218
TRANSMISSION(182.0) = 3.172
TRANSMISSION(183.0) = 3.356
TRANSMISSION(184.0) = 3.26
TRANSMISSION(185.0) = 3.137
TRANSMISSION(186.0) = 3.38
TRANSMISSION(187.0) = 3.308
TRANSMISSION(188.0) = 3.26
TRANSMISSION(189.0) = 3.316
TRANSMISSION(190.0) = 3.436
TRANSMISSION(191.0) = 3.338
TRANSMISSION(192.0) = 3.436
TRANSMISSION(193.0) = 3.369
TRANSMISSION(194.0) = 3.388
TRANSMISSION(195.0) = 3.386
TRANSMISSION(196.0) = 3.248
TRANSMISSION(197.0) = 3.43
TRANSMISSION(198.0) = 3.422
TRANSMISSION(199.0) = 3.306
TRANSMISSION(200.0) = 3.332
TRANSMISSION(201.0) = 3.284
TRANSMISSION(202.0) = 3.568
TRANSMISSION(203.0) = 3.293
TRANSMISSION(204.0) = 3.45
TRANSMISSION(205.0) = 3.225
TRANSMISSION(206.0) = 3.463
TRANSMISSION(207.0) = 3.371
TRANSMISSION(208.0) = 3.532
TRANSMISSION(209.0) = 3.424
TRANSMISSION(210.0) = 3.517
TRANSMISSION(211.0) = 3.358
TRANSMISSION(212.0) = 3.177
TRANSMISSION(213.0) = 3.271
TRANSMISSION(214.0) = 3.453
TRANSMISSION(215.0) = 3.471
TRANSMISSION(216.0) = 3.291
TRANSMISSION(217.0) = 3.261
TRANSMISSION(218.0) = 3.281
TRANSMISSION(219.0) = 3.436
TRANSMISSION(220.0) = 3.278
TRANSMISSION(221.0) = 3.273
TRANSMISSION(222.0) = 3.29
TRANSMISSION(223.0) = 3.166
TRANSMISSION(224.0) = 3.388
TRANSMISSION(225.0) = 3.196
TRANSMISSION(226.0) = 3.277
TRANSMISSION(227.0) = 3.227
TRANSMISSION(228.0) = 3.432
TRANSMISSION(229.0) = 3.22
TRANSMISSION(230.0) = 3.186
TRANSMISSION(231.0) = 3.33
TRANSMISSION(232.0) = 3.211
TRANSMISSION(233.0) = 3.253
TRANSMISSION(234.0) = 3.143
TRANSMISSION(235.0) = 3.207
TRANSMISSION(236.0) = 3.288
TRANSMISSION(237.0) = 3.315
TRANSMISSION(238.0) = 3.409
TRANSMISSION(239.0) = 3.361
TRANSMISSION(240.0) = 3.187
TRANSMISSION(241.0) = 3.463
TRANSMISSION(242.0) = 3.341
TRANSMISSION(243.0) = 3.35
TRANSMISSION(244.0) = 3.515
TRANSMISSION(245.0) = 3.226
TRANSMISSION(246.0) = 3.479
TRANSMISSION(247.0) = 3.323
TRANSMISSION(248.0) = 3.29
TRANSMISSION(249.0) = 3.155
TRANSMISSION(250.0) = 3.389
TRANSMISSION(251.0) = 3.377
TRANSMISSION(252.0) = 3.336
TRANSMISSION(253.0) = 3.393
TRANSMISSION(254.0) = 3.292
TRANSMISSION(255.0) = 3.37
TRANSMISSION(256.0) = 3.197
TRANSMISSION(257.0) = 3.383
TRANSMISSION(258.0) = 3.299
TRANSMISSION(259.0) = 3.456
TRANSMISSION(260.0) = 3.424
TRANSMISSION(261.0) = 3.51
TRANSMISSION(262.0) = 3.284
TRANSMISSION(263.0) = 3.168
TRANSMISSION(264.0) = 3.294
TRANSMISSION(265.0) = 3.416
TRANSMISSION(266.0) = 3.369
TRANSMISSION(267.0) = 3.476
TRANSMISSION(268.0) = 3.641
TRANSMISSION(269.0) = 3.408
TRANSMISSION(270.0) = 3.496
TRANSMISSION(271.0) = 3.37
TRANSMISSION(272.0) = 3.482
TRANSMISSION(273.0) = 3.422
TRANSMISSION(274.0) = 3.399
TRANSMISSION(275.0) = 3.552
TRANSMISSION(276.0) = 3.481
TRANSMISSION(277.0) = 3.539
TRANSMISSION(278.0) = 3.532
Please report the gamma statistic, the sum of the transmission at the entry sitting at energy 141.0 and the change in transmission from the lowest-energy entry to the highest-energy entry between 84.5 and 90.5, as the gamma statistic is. 3.05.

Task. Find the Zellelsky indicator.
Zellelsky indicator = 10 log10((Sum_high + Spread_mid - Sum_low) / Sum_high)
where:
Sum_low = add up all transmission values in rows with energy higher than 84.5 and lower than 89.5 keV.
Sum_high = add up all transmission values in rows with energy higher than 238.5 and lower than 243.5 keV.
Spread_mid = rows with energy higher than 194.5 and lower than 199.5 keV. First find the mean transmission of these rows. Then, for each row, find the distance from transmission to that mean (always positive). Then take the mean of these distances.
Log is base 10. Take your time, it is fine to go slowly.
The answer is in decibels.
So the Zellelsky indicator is -16.9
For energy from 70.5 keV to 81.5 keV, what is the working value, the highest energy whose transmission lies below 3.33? 80.0 keV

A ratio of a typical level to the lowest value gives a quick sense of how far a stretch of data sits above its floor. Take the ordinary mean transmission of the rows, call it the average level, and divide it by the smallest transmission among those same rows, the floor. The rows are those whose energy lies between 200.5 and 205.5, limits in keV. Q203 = 1.04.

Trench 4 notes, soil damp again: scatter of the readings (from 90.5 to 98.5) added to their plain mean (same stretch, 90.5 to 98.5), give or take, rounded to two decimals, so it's 3.19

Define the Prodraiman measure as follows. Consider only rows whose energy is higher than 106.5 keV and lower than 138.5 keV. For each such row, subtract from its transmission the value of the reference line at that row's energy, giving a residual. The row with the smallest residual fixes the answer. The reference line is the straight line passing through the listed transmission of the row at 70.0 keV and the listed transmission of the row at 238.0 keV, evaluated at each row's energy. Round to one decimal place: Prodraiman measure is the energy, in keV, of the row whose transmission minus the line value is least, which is 107.0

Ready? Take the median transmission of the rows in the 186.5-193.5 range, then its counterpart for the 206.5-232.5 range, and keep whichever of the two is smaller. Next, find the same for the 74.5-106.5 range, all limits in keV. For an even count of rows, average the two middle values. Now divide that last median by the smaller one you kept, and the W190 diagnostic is 0.972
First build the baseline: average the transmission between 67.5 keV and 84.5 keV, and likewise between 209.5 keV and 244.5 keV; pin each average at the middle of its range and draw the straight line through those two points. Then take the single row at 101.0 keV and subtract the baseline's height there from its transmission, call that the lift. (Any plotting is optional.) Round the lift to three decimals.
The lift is 0.041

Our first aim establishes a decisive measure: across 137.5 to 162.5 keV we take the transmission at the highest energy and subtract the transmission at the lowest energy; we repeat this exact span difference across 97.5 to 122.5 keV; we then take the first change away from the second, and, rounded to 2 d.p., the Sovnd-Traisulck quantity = 0.39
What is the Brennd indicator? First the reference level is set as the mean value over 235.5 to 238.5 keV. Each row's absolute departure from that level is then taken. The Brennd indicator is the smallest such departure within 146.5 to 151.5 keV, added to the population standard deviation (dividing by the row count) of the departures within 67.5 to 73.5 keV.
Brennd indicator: 0.0919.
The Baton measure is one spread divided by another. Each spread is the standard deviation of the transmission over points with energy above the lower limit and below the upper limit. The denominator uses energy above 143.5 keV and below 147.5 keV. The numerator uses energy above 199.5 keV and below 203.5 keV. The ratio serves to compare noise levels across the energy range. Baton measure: 1.3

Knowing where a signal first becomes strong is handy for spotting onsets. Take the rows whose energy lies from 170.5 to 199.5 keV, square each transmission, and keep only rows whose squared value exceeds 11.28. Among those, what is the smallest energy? 171.0 keV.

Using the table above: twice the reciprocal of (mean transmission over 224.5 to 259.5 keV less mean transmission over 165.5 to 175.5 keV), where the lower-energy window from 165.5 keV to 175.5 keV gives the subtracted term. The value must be -52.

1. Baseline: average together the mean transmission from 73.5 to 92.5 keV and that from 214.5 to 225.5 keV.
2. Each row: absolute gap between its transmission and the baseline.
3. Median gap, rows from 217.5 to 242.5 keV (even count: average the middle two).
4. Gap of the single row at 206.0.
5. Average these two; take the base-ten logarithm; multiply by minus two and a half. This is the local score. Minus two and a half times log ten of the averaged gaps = 2.2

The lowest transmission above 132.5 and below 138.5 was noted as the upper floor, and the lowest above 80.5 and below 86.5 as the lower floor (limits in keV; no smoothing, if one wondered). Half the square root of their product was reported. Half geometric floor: 1.57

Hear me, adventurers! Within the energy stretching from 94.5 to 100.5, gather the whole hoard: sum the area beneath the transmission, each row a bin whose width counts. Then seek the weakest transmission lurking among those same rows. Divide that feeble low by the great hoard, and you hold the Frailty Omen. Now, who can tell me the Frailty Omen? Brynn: 0.163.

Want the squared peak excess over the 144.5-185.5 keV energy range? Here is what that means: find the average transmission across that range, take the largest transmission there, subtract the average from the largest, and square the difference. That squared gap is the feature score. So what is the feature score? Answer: 0.049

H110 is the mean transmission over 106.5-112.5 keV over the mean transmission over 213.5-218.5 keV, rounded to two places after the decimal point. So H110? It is 0.93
